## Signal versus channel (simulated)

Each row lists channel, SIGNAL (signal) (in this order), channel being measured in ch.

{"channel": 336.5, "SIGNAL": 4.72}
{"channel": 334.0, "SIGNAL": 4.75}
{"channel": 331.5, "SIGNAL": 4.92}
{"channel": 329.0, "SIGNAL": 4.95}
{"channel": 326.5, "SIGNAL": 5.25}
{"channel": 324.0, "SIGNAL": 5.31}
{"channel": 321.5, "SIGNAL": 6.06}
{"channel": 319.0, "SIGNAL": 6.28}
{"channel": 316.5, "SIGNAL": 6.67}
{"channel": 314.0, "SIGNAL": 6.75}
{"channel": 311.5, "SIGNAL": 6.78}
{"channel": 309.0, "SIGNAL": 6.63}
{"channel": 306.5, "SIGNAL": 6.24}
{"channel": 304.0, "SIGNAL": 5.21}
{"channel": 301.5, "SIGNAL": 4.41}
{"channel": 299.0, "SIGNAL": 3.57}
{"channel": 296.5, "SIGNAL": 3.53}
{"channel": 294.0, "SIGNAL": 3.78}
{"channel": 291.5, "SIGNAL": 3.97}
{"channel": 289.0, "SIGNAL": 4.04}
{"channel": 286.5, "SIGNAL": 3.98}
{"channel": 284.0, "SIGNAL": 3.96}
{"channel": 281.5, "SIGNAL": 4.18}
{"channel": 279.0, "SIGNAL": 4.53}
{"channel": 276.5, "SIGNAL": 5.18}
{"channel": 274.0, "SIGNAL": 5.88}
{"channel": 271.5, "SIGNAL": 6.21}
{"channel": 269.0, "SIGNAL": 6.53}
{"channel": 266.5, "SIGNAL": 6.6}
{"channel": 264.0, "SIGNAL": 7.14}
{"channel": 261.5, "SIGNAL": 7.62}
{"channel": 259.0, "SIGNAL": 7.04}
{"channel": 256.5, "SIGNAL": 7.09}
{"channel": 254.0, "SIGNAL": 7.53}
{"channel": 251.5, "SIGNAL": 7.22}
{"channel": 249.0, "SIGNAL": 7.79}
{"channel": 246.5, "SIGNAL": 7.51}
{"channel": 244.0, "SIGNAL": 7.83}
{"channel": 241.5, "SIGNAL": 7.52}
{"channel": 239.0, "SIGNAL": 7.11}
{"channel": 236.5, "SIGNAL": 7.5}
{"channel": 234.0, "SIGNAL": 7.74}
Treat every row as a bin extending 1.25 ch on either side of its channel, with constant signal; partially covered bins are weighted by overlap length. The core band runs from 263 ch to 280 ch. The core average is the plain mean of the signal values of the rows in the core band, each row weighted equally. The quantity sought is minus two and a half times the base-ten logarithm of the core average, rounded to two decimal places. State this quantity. -1.95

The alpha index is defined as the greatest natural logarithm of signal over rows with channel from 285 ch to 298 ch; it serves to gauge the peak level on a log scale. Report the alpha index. 1.40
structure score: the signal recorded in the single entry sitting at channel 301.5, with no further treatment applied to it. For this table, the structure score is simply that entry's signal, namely 4.41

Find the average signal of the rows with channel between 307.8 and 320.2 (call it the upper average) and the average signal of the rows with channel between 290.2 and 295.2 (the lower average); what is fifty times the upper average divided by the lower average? 85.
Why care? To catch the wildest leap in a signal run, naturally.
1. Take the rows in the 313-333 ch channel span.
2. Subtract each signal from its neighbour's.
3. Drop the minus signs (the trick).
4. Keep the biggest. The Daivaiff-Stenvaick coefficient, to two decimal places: 0.75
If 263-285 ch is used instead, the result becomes 0.70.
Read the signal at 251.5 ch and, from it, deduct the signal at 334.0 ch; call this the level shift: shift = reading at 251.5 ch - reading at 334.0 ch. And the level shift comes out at 2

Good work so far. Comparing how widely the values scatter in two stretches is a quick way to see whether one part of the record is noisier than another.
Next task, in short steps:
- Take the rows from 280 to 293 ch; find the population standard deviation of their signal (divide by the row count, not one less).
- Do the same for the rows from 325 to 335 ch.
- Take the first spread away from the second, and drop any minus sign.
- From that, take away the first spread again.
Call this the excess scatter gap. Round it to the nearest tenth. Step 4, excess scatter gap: 0.0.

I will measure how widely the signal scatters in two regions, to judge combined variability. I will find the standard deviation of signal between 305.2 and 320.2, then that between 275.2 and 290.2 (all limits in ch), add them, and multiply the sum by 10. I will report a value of 7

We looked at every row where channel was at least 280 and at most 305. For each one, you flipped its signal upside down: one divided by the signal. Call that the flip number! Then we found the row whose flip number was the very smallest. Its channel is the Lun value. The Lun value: 304.0 ch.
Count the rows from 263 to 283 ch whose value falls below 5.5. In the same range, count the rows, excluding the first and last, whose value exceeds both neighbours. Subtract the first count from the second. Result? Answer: -3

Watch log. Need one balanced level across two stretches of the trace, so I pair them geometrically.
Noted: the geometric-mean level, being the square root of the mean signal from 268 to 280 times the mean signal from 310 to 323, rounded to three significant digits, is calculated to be 6.07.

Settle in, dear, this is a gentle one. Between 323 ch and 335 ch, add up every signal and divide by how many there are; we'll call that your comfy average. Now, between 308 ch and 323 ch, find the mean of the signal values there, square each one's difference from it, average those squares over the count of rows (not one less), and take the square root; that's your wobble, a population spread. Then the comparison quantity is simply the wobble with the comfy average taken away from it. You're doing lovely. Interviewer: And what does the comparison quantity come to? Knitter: -4.8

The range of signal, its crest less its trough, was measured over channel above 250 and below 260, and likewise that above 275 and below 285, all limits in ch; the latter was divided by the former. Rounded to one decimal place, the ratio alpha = 2.5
